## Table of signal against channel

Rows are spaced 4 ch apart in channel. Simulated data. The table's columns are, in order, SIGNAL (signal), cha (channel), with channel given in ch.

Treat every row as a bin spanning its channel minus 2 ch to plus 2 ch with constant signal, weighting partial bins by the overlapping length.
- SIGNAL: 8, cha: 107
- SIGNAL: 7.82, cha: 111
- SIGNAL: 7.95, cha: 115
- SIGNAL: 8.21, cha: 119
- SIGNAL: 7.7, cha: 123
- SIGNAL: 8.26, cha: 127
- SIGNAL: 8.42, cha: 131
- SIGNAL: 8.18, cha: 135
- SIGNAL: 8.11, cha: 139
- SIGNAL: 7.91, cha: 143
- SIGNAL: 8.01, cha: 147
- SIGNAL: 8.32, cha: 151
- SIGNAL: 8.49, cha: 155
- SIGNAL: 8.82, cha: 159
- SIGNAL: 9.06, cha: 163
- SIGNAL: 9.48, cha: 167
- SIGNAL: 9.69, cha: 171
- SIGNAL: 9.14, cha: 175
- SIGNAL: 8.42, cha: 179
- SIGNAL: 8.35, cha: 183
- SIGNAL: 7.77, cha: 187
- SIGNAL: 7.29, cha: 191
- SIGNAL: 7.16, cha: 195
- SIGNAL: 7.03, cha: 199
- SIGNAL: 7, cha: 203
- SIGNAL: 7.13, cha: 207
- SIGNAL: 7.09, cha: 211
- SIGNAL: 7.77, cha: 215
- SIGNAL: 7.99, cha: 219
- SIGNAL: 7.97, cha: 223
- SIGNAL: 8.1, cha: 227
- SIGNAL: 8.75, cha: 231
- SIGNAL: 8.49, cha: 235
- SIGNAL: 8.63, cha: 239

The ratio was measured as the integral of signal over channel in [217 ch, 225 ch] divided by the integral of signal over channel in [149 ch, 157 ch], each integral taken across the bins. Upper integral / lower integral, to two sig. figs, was 0.95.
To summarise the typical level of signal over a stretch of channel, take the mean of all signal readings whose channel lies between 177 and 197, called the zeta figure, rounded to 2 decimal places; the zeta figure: 7.80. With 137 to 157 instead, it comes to 8.17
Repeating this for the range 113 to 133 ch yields 8.11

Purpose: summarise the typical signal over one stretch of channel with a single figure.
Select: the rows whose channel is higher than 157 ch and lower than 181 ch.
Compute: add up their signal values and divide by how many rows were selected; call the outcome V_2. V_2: 9.1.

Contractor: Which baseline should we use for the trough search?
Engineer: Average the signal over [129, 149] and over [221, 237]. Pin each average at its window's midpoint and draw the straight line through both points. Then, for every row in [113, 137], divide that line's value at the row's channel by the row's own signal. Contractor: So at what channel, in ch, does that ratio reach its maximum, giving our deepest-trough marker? 123 ch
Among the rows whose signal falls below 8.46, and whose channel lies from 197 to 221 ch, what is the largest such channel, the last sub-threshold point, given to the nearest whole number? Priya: 219 ch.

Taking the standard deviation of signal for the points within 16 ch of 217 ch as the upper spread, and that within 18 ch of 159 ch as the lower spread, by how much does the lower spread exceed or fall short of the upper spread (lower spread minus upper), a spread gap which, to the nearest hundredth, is 0.02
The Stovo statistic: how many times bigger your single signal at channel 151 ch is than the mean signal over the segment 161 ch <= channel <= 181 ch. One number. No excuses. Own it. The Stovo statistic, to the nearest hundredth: 0.91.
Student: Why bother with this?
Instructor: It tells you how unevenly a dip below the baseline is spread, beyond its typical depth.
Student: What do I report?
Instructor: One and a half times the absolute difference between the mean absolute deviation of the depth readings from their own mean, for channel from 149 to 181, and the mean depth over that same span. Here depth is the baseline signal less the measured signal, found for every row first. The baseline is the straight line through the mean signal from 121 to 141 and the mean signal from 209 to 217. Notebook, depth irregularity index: 2.3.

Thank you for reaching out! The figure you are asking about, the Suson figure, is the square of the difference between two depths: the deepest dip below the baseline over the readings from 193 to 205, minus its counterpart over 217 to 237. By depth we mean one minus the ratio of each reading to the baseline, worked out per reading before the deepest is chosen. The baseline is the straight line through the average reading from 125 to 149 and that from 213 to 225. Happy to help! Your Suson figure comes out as 0.017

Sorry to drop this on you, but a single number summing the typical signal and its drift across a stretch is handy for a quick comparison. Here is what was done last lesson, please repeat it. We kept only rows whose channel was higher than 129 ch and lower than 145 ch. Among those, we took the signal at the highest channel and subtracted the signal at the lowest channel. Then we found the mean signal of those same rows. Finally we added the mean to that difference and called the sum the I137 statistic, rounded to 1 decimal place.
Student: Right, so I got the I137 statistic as 7.6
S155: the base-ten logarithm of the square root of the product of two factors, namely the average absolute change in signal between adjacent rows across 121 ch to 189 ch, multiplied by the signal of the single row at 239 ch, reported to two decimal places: 0.21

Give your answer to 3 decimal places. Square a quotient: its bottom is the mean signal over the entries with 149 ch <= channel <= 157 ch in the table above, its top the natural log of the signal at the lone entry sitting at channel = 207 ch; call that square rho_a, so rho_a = 0.055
